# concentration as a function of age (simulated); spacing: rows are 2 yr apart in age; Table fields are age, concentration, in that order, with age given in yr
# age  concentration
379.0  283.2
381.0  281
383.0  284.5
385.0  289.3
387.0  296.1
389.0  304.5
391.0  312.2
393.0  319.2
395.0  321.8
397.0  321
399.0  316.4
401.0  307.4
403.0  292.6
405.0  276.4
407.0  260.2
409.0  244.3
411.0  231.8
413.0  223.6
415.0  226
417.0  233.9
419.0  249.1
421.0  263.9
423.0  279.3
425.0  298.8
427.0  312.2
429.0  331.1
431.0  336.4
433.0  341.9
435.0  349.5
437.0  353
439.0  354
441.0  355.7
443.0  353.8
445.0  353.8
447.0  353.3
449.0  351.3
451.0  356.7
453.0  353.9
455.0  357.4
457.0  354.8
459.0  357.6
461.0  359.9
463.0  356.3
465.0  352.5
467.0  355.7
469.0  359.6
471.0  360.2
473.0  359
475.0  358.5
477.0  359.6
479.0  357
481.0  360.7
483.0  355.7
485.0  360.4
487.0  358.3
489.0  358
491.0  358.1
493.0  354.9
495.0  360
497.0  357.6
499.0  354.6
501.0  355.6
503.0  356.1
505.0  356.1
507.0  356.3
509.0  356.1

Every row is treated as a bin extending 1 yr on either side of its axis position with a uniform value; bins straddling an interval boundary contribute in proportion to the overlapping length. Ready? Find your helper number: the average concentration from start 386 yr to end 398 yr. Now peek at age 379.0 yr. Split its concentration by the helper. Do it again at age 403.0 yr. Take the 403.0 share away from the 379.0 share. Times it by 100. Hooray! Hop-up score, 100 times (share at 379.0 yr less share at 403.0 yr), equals -3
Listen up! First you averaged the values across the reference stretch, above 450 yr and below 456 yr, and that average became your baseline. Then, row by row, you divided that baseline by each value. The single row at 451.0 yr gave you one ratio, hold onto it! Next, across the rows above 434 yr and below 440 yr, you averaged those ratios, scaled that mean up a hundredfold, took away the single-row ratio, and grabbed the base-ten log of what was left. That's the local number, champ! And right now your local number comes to 2.00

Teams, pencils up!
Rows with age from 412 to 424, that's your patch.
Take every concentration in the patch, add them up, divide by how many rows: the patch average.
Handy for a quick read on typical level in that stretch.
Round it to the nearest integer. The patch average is 246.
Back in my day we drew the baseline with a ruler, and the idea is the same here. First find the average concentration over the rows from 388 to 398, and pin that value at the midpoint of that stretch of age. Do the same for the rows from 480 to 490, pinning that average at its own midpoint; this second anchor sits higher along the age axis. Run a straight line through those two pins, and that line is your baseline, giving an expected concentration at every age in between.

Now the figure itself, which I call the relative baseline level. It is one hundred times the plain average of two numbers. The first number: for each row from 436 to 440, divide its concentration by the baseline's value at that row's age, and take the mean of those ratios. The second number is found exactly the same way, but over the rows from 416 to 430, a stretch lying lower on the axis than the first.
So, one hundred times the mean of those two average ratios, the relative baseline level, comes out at 95.1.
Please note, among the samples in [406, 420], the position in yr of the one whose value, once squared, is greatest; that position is 407.0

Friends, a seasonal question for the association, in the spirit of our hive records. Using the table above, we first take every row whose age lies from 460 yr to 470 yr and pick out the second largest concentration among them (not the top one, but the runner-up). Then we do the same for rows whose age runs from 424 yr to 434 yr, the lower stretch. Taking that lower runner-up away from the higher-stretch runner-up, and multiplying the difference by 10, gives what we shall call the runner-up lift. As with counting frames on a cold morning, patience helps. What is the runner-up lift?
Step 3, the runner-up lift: 232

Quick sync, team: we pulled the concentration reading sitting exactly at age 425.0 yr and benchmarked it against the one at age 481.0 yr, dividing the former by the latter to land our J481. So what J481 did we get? 0.83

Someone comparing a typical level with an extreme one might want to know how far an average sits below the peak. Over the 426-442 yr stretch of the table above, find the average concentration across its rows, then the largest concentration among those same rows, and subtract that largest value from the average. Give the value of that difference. -14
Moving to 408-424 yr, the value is -35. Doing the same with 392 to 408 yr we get -20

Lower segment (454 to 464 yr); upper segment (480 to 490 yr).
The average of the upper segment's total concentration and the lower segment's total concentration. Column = 1790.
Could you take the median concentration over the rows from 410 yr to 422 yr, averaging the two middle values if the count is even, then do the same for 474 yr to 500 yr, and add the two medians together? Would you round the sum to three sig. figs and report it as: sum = 591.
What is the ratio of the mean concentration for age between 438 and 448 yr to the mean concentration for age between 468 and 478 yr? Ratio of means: 0.985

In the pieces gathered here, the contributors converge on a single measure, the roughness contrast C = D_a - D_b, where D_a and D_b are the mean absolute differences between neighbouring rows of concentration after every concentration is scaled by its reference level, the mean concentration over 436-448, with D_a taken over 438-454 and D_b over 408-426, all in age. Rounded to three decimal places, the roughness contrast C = -0.028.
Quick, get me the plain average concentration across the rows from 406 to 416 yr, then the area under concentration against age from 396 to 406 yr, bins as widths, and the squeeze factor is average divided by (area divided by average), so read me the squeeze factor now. 19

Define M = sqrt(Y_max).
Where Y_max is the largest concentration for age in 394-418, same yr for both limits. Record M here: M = 17.9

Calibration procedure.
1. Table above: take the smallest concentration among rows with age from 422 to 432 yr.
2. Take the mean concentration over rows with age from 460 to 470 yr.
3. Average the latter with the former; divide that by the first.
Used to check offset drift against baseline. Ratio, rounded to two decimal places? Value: 1.14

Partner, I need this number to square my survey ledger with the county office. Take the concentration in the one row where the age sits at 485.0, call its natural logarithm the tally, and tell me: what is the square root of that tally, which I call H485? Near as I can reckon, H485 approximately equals 2.43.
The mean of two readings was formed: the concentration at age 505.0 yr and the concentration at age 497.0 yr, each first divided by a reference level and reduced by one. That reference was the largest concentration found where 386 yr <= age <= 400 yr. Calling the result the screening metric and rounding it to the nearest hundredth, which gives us 0.11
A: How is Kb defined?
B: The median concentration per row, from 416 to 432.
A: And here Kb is 289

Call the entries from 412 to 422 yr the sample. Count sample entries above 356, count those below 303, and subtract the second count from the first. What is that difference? -5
